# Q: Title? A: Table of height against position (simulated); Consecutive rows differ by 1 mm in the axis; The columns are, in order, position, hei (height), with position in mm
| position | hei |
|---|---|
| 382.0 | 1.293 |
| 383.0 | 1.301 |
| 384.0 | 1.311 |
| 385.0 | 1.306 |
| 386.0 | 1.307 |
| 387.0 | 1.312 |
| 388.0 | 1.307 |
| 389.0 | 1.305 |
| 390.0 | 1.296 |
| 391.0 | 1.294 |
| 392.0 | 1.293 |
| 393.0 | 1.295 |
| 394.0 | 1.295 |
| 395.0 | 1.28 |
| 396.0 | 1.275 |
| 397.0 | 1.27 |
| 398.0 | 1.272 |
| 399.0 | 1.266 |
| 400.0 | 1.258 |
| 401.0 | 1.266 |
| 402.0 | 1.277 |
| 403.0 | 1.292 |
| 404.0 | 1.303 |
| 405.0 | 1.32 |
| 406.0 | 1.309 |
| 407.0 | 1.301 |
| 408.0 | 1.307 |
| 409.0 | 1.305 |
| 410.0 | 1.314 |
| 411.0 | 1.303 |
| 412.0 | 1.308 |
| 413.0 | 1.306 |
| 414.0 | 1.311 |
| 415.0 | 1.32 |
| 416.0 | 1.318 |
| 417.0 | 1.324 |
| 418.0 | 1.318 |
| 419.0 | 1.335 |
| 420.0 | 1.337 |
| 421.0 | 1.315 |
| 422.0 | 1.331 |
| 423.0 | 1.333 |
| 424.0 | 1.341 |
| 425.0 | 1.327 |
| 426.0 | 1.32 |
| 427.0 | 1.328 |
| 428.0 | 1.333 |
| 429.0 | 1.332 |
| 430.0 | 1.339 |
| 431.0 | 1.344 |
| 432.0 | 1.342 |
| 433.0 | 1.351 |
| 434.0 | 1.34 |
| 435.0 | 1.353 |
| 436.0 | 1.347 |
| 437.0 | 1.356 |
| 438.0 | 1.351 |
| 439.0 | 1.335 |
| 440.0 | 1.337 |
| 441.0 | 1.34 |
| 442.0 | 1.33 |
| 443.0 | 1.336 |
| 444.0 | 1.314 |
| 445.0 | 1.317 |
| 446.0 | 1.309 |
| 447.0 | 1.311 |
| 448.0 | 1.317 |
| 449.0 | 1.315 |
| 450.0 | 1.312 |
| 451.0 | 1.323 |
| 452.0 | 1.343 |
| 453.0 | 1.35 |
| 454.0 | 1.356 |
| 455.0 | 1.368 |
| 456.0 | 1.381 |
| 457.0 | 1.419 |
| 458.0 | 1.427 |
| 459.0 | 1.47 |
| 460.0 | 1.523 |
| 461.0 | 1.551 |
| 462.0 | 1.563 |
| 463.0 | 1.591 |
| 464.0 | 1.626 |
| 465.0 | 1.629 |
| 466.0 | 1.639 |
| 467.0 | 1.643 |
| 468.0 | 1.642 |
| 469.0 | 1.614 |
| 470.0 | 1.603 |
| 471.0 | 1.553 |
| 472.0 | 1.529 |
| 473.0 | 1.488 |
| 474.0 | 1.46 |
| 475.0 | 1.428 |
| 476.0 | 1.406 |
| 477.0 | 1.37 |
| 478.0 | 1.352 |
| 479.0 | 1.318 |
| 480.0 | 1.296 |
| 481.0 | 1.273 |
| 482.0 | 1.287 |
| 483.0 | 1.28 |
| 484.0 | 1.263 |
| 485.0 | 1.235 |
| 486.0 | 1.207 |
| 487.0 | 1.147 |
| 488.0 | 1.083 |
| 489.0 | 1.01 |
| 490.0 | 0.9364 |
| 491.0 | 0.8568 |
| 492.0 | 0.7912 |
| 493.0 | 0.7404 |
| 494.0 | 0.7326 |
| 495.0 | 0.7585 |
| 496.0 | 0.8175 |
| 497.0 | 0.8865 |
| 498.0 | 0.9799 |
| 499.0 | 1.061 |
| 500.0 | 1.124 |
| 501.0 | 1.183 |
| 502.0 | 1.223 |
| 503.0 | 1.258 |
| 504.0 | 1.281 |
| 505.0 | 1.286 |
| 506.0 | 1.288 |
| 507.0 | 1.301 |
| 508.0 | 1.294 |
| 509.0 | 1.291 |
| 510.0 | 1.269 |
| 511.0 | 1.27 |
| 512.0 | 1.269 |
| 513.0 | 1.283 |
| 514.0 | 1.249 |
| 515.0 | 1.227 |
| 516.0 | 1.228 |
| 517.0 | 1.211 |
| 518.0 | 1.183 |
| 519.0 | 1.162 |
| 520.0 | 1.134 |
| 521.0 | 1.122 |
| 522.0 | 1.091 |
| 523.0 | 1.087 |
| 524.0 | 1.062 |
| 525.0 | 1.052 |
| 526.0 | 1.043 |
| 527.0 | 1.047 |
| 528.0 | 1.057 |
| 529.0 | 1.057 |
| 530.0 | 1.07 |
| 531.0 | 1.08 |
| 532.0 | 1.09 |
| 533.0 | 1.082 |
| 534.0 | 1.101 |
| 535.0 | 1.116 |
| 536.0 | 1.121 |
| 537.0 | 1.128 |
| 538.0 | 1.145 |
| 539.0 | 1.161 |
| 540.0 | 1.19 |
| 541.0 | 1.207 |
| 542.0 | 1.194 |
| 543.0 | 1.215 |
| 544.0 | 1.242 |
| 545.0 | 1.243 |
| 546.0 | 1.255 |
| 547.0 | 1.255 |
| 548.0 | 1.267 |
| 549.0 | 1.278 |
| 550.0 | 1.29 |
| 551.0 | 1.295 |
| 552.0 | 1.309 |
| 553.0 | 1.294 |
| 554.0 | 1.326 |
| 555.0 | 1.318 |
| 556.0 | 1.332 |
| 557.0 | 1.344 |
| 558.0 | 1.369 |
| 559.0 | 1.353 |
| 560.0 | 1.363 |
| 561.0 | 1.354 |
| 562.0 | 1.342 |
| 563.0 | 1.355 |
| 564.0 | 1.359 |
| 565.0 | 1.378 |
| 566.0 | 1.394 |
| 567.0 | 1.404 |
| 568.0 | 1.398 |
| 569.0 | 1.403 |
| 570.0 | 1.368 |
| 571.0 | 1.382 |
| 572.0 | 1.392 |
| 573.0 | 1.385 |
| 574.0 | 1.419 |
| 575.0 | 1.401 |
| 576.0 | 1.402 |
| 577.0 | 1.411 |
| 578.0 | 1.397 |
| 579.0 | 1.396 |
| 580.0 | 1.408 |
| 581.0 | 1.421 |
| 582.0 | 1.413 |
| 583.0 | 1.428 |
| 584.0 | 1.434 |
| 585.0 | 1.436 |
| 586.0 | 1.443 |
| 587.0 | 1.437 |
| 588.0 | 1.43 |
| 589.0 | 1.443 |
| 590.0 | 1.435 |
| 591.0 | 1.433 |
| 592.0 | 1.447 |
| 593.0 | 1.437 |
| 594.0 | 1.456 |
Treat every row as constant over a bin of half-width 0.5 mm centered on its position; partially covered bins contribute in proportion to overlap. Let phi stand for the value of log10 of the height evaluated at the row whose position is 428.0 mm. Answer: 0.125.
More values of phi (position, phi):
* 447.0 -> 0.118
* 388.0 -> 0.116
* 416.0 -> 0.120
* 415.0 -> 0.121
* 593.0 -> 0.157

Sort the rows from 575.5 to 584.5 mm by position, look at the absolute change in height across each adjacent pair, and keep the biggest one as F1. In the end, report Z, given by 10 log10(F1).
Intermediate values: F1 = 0.015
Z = -18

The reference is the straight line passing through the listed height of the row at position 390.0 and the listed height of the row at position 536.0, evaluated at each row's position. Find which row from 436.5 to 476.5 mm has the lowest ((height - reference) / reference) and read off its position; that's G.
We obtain 446.0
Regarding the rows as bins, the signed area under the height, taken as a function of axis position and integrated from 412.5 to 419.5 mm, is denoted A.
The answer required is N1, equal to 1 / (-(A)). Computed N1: -0.11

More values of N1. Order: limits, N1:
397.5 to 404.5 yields -0.11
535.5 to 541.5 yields -0.14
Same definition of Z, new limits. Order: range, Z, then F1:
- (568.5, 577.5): -15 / 0.035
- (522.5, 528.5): -16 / 0.025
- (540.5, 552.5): -16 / 0.027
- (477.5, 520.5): -10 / 0.093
